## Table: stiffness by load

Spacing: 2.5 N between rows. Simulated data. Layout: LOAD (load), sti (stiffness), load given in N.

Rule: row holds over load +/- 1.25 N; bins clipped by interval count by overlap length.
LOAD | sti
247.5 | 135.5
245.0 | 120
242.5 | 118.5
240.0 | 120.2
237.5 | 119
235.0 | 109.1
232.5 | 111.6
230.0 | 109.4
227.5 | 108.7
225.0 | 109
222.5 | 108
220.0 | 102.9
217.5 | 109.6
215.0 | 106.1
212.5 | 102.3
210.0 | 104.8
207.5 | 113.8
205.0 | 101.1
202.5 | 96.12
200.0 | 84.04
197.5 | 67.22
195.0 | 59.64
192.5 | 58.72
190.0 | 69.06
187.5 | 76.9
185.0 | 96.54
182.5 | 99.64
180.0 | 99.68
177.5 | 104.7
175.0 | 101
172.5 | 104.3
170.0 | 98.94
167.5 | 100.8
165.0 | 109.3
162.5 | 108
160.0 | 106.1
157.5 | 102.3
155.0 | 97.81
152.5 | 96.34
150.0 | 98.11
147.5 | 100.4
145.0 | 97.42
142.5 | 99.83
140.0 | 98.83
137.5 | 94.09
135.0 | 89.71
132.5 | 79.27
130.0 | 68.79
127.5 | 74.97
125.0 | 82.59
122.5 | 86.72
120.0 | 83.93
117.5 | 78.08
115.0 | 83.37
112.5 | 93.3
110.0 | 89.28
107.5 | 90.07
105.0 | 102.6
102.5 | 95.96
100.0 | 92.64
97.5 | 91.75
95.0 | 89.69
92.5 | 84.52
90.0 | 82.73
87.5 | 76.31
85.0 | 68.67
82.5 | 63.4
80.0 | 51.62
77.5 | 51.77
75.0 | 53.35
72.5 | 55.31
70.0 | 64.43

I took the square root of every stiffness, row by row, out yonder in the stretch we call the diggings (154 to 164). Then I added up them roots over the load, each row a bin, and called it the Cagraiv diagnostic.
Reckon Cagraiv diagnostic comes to 102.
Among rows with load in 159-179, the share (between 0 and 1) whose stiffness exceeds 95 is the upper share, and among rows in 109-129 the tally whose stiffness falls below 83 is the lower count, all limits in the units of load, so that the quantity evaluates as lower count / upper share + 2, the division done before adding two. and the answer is 5.0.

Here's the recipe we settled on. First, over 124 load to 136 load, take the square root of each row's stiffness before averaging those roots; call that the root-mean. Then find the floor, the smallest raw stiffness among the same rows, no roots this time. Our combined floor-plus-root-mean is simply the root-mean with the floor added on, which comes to 78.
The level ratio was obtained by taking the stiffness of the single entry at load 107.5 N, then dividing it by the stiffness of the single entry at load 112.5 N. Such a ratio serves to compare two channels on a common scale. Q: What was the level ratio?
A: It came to 0.97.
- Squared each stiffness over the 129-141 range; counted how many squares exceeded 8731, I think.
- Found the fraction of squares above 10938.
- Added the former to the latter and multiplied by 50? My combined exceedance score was 100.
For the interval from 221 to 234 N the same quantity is 300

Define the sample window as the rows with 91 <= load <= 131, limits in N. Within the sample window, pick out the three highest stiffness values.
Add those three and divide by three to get 97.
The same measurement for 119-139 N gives 90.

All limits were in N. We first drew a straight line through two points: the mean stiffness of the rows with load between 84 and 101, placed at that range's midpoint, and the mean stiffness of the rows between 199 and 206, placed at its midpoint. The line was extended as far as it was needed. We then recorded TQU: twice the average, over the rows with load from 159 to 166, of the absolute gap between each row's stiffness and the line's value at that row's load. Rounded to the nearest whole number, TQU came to 35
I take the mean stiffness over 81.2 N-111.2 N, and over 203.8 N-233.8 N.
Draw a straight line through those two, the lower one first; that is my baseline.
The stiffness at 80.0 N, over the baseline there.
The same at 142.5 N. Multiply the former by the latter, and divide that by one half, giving 1.3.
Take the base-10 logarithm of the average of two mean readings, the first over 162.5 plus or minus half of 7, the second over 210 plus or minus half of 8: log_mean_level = 2.03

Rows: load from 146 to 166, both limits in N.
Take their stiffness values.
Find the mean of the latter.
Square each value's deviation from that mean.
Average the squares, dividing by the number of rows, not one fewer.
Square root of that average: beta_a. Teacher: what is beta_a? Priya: 4.6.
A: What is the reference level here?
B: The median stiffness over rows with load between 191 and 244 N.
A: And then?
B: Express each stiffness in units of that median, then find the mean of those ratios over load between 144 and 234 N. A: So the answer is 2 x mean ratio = 1.8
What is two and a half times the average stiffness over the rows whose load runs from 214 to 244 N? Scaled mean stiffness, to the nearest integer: 278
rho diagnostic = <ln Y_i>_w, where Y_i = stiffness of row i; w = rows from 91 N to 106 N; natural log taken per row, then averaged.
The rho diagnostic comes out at 4.53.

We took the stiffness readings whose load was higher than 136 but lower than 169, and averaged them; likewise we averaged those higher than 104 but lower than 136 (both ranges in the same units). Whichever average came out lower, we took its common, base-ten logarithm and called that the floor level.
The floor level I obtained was 1.93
